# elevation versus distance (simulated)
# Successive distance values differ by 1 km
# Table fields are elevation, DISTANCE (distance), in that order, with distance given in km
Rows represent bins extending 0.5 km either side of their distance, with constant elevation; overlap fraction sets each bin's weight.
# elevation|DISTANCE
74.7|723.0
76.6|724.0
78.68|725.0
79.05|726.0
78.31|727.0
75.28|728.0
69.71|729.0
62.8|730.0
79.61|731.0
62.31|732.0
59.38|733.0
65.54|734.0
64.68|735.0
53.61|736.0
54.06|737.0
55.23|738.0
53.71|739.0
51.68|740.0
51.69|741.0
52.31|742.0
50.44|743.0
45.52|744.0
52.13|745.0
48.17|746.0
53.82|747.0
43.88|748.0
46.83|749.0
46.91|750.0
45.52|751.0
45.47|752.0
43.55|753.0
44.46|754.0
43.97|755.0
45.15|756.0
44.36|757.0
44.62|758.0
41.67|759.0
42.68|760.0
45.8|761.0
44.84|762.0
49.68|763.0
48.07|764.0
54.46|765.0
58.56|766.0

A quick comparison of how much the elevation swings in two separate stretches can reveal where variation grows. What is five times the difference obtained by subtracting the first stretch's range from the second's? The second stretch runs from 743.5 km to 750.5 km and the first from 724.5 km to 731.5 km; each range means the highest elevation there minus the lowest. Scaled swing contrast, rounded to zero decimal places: -34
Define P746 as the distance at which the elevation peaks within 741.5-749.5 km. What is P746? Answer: 747.0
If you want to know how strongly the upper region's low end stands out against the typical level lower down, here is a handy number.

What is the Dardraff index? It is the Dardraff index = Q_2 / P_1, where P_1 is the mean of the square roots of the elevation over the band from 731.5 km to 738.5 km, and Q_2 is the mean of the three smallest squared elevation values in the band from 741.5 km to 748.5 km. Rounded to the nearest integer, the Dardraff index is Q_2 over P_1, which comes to 274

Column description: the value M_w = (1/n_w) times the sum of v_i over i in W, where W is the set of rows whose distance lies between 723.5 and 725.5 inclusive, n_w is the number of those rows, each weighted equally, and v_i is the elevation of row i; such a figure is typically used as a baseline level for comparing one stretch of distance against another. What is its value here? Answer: 78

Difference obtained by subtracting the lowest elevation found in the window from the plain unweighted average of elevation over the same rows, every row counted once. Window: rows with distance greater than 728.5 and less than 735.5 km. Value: 7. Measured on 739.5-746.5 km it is 5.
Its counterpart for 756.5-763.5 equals 3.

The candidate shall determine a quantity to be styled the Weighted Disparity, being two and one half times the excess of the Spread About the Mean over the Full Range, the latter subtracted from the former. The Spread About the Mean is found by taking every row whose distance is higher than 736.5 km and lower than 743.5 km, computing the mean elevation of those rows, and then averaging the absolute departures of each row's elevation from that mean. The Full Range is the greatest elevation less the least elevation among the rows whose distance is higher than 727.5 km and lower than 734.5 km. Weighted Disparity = -47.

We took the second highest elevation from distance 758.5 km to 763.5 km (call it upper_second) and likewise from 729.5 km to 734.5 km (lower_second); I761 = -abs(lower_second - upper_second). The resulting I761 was -20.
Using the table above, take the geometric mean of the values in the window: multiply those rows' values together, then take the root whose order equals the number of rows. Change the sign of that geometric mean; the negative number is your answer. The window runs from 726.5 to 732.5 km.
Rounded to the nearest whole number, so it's -71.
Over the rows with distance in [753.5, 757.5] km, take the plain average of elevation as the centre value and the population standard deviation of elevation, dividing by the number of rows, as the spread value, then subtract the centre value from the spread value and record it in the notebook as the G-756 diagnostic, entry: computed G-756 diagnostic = -44.1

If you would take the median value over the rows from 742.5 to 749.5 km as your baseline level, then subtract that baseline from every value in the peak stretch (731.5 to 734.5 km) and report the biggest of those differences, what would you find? 17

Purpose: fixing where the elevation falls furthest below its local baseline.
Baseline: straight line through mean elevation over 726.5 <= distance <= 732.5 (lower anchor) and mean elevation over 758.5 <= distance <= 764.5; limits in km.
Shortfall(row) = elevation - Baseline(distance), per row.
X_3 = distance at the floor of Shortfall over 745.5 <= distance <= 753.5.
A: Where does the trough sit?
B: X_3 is 748.0 km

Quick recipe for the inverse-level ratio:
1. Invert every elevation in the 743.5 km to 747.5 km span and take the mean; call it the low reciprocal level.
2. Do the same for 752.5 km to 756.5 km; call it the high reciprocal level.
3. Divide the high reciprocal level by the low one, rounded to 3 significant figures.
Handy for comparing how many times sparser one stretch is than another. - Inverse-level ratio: 1.12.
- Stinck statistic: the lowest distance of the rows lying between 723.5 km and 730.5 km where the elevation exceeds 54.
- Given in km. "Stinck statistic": 724.0 km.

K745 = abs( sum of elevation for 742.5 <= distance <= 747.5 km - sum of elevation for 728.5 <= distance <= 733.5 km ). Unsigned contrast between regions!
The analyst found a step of 84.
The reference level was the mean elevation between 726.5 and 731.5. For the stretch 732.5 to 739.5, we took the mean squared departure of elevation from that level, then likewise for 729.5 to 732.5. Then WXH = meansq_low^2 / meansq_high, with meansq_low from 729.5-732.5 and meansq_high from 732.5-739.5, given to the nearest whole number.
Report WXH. 31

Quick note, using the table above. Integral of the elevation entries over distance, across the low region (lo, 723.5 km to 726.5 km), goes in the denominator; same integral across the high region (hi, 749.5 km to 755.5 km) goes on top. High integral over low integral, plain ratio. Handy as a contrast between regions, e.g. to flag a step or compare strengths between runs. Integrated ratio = 1.15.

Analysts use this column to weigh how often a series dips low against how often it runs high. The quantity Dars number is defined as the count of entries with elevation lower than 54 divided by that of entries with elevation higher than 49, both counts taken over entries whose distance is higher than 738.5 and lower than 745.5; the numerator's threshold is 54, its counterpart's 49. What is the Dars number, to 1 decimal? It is 1.2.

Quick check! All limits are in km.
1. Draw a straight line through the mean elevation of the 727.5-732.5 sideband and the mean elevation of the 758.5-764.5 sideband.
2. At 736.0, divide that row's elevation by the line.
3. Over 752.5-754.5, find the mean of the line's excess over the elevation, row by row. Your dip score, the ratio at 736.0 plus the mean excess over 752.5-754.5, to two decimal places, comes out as 8.49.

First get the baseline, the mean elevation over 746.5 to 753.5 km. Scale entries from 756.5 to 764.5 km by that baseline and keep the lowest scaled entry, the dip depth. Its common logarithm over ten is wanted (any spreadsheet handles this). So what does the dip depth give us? -0.005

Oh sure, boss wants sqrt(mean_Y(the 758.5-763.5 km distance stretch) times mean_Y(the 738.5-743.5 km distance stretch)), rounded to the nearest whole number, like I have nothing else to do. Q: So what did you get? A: 48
